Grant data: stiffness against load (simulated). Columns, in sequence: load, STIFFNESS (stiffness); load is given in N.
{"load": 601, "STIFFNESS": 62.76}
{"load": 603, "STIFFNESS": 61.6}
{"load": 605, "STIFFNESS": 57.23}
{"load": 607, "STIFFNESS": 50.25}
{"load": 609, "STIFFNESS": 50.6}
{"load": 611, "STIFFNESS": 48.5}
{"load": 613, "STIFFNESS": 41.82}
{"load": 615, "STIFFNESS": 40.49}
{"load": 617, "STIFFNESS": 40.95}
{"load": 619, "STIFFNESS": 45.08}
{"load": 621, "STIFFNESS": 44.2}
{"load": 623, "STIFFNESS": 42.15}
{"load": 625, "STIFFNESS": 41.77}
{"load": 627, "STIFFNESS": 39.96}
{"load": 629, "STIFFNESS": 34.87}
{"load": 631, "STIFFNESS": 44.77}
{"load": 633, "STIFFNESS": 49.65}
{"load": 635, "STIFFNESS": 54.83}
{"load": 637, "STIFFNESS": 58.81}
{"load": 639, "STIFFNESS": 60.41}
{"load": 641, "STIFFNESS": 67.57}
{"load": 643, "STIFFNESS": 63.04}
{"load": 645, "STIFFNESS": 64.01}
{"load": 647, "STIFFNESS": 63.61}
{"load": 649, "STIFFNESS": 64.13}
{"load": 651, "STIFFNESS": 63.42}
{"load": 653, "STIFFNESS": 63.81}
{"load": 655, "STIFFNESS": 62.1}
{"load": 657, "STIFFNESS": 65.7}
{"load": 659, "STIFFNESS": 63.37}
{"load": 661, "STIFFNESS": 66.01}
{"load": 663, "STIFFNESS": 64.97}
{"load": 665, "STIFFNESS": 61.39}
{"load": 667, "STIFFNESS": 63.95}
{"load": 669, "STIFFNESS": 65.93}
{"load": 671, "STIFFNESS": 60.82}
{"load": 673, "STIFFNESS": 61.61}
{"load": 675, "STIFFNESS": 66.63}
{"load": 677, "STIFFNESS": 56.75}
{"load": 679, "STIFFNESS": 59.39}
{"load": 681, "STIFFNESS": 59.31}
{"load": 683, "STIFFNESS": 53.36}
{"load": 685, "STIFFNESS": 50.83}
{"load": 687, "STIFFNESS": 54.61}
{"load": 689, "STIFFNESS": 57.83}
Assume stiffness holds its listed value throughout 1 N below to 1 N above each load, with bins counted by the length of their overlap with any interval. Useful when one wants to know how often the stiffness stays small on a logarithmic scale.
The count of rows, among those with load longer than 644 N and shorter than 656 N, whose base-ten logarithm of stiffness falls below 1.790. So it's 0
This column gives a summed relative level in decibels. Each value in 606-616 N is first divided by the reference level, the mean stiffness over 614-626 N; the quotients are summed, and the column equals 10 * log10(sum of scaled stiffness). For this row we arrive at 7.4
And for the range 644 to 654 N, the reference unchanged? 8.8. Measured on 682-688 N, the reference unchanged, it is 5.7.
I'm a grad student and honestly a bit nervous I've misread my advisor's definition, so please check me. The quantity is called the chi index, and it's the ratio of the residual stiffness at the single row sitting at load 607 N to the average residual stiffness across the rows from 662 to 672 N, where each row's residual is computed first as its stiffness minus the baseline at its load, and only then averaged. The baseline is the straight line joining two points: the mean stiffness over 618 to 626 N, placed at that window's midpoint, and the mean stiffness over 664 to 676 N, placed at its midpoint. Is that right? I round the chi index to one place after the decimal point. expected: 10.3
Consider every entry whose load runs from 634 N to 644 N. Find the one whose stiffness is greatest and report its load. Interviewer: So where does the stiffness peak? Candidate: 641 N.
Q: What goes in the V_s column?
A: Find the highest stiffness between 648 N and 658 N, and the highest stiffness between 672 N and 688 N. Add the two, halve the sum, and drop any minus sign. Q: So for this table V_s 66.2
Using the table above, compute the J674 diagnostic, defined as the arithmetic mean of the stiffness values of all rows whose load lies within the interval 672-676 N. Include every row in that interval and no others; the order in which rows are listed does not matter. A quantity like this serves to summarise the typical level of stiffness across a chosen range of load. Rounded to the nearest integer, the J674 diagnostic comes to 64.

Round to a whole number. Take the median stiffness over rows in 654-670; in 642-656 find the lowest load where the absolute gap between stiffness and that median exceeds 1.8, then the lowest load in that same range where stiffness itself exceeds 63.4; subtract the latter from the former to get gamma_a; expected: 10 N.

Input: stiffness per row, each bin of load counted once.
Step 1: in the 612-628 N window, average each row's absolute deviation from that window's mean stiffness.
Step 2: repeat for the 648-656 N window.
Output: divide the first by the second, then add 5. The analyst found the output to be 7.1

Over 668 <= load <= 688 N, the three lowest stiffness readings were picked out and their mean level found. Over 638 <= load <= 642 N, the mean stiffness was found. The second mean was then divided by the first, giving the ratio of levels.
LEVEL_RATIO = 1.21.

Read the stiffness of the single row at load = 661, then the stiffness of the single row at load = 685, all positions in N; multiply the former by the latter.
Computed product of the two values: 3355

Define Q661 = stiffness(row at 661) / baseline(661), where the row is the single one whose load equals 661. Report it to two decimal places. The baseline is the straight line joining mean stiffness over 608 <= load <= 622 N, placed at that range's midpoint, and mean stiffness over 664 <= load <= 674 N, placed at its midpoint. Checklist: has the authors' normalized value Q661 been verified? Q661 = 1.10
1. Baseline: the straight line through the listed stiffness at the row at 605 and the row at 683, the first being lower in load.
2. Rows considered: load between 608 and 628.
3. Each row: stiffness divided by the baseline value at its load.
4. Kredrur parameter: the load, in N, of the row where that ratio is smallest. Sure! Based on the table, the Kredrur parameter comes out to 627 N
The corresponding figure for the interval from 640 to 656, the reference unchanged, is 655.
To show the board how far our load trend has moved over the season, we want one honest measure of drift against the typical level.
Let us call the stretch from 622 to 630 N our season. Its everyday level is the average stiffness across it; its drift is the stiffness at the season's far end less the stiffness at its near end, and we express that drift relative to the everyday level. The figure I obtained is -0.18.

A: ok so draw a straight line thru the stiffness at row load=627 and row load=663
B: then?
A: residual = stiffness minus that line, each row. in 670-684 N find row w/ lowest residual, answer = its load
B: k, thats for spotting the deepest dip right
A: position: 683 N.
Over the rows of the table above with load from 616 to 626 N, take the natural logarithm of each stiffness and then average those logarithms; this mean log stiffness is 3.76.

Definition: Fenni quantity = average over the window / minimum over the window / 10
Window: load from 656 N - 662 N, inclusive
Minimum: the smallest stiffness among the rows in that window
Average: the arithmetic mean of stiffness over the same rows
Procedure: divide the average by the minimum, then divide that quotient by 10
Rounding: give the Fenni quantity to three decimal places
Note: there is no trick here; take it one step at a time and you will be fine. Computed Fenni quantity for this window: 0.103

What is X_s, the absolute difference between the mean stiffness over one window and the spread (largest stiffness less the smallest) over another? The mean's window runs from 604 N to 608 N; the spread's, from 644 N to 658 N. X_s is 50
